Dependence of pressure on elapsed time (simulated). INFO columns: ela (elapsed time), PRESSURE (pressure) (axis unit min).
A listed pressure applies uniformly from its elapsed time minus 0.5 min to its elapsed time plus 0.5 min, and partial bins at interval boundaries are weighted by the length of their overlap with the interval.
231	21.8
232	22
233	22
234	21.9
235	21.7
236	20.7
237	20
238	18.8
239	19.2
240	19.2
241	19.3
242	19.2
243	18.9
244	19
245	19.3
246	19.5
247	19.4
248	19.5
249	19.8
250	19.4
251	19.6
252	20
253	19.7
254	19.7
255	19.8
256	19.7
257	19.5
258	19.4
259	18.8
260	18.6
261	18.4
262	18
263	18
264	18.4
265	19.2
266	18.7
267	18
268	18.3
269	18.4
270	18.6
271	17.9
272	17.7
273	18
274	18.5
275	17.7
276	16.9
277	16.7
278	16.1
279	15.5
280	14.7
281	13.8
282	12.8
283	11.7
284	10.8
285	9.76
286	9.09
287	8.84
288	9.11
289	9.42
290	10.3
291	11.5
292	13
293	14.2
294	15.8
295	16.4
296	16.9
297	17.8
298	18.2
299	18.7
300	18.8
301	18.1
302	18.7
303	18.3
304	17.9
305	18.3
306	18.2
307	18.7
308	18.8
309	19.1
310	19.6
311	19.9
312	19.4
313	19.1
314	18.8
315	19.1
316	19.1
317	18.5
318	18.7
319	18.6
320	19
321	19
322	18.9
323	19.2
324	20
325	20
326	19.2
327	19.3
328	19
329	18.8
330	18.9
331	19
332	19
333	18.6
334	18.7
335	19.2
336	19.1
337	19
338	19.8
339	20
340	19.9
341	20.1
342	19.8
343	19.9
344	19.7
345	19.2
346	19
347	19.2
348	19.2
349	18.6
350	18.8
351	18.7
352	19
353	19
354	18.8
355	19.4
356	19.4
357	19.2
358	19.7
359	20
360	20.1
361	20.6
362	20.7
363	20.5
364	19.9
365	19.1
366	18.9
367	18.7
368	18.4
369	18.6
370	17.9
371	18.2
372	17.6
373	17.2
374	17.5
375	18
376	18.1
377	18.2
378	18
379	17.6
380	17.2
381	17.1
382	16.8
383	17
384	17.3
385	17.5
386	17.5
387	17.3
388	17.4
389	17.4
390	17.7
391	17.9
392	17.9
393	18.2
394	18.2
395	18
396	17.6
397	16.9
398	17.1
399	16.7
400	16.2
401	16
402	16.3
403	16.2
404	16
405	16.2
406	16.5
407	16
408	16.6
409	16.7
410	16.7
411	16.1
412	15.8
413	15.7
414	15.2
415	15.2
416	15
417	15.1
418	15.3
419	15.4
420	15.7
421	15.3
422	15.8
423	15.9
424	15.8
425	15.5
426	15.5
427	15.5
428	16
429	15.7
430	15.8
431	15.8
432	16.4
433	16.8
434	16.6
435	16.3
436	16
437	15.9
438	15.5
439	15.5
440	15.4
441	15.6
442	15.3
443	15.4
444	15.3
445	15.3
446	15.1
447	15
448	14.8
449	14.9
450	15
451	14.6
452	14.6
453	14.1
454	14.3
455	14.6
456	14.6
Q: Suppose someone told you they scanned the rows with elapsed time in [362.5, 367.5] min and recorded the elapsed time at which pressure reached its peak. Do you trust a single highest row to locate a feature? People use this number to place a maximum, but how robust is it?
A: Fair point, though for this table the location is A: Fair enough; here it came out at 363 min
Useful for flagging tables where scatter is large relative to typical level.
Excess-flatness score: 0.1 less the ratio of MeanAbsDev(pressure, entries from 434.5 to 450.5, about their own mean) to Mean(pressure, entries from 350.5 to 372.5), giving 0.084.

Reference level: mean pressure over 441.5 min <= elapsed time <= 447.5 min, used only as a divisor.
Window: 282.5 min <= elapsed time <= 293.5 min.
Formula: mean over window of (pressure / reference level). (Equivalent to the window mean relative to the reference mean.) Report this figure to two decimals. 0.70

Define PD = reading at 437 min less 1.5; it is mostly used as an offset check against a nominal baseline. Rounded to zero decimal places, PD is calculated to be 14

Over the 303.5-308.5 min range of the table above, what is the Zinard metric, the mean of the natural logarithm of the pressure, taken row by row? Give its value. 2.91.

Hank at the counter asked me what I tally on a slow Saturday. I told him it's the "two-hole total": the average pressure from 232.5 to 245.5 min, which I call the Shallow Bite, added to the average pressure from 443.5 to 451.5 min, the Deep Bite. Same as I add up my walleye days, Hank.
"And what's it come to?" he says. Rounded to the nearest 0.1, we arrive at 34.9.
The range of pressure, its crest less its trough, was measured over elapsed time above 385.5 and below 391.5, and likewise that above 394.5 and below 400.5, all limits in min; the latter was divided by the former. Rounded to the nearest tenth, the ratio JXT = 3.0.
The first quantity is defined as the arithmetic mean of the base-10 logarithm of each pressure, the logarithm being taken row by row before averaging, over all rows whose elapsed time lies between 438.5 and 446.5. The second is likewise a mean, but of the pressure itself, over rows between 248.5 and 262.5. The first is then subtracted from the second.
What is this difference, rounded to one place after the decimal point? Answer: 18.1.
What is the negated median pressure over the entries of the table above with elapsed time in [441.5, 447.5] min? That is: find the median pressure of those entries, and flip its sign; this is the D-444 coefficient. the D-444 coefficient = -15.3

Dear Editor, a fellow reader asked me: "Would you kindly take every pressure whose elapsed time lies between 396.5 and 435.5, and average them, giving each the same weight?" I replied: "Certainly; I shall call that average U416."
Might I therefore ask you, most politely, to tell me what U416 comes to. 16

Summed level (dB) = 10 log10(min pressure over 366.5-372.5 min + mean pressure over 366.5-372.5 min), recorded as 15.5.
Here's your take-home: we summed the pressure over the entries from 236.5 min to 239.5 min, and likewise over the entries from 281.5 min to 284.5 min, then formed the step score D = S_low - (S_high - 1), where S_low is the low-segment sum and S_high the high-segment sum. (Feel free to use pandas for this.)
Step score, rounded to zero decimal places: 24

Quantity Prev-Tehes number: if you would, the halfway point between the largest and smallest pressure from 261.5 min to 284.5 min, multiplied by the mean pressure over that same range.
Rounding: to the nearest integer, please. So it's 251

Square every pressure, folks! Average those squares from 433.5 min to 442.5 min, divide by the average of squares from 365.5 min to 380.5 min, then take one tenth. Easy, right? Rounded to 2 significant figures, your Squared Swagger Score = 0.077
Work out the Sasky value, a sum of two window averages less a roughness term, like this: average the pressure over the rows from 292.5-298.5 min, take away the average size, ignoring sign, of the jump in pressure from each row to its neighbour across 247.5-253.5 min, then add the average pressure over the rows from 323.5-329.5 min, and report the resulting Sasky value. 35.6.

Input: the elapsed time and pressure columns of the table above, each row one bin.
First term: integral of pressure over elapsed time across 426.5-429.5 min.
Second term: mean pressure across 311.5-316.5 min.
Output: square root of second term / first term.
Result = 0.636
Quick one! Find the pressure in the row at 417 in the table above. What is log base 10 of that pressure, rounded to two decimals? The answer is 1.18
